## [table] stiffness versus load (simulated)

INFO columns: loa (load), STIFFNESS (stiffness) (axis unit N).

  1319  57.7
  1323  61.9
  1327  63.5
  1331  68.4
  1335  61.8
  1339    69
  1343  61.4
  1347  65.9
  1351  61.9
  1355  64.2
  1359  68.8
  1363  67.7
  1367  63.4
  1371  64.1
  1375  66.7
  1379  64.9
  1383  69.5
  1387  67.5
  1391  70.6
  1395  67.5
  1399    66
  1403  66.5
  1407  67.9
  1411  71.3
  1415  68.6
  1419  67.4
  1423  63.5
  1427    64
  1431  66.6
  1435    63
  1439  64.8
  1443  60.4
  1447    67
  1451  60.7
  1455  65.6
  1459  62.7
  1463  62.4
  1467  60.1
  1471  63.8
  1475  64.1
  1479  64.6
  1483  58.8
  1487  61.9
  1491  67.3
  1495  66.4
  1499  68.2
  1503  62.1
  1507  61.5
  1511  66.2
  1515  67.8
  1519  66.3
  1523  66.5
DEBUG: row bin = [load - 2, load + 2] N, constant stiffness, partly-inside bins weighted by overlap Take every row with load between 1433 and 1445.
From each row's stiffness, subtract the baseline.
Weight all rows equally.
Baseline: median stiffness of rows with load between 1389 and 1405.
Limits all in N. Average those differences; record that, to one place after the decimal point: -4.3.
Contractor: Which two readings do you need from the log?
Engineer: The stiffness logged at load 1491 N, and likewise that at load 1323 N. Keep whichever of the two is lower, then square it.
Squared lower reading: 3832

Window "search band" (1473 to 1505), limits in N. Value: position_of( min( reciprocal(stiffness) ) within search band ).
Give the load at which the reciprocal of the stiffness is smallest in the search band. 1499 N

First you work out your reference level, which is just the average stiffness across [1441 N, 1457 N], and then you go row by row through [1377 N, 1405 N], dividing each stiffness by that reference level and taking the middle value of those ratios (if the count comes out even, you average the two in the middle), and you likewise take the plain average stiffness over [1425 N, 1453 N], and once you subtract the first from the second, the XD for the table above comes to 62.7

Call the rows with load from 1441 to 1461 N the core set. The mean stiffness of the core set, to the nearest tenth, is 63.3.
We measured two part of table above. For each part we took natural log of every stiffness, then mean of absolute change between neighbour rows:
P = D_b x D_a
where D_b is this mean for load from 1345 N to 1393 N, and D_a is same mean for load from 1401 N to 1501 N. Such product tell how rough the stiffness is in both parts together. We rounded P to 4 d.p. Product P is 0.0020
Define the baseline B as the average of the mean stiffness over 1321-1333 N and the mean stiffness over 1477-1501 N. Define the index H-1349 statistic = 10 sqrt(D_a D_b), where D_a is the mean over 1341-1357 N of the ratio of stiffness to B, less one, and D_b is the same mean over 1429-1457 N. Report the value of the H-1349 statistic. 0.127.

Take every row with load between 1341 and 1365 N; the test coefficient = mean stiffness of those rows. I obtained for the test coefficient 65.0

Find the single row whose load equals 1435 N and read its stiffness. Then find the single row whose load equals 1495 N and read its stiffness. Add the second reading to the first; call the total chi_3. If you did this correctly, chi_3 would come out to 129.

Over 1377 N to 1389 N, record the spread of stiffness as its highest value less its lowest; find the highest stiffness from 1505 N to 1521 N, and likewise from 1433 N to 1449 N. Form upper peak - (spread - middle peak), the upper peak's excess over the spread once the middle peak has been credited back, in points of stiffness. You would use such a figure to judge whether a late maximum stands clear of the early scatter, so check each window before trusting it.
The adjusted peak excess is 130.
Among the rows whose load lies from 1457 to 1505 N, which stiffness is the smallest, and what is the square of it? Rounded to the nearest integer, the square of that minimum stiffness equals 3457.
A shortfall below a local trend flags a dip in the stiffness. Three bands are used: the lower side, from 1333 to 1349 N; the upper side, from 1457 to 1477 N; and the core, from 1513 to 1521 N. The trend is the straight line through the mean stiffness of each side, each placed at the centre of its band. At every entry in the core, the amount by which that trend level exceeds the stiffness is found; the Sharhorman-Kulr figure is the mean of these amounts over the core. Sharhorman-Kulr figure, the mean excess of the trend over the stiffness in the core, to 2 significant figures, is -5.2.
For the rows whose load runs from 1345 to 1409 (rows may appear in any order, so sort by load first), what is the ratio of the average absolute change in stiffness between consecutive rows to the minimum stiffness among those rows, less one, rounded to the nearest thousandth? -0.960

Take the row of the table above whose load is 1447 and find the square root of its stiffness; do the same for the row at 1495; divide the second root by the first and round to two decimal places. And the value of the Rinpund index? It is 1.00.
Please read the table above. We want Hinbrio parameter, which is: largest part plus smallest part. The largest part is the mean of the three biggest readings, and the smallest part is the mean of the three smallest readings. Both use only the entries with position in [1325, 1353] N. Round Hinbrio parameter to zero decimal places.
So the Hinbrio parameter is 129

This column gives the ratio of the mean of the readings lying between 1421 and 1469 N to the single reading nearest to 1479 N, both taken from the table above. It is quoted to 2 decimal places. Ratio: 0.98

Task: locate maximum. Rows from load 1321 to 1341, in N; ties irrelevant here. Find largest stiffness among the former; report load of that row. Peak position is 1339 N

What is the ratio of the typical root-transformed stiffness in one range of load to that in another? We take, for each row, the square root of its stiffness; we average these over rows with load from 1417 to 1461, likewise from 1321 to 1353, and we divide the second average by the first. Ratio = 1.00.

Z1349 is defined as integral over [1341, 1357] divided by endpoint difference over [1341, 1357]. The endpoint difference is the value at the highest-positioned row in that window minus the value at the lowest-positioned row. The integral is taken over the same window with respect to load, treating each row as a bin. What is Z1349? 362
